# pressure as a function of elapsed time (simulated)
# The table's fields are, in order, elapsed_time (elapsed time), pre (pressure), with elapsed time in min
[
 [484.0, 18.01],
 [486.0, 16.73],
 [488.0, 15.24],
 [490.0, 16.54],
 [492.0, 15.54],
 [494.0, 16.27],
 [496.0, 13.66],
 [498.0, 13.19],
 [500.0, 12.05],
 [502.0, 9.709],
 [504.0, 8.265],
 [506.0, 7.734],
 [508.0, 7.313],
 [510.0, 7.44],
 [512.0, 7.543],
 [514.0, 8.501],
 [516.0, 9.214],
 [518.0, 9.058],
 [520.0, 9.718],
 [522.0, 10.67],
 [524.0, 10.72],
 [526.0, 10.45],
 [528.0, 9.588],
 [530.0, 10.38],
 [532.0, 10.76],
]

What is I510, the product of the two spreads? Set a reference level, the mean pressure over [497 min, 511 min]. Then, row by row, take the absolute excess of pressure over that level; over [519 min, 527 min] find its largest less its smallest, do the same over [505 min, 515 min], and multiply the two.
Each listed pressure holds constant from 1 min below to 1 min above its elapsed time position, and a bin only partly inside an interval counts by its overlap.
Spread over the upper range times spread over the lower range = 1.2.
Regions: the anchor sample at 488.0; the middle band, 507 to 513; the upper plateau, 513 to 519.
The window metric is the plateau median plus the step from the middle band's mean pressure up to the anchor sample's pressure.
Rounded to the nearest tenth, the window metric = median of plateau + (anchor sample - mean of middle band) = 16.9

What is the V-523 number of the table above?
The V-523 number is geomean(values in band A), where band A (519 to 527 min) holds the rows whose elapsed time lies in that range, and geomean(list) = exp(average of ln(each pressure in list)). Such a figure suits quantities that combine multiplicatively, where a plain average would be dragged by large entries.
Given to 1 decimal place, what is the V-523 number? 10.4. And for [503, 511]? 7.7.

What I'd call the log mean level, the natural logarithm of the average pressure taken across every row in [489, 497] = 2.7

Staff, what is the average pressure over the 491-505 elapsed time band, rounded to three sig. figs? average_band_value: 12.7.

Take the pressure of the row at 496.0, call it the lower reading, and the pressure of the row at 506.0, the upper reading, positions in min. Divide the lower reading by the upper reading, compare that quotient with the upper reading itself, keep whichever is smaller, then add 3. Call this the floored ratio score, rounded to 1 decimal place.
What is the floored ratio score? 4.8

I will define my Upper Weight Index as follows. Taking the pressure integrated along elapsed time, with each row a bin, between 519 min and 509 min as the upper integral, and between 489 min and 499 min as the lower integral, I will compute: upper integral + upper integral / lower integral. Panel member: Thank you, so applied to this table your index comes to 84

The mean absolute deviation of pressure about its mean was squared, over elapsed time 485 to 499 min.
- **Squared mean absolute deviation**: 1.2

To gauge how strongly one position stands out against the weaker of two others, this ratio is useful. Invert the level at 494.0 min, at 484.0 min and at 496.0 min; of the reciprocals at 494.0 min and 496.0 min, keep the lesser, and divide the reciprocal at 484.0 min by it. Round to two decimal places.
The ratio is 0.90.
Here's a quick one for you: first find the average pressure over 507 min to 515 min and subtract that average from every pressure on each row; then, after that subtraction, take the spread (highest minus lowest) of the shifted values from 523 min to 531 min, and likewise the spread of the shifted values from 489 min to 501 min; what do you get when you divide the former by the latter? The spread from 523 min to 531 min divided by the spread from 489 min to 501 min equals 0.3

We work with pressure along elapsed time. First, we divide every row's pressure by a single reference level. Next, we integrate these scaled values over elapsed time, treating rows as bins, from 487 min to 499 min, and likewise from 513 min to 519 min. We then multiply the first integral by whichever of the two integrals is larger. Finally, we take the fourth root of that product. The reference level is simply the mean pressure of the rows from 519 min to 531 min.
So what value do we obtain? 4.2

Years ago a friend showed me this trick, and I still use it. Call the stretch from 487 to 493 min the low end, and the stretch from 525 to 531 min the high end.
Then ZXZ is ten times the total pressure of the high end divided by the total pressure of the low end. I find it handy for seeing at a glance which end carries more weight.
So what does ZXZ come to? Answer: 6.4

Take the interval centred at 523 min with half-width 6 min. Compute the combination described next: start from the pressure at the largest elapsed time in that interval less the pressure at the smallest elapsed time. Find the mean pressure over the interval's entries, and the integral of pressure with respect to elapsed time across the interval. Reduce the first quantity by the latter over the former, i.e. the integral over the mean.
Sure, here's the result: -11.5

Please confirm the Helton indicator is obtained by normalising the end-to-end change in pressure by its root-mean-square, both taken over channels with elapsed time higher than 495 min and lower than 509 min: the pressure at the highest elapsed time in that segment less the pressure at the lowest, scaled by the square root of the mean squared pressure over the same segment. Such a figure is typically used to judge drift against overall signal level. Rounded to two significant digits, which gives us -0.60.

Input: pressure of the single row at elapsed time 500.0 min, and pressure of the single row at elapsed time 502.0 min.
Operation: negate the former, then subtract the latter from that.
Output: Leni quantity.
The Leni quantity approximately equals -22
